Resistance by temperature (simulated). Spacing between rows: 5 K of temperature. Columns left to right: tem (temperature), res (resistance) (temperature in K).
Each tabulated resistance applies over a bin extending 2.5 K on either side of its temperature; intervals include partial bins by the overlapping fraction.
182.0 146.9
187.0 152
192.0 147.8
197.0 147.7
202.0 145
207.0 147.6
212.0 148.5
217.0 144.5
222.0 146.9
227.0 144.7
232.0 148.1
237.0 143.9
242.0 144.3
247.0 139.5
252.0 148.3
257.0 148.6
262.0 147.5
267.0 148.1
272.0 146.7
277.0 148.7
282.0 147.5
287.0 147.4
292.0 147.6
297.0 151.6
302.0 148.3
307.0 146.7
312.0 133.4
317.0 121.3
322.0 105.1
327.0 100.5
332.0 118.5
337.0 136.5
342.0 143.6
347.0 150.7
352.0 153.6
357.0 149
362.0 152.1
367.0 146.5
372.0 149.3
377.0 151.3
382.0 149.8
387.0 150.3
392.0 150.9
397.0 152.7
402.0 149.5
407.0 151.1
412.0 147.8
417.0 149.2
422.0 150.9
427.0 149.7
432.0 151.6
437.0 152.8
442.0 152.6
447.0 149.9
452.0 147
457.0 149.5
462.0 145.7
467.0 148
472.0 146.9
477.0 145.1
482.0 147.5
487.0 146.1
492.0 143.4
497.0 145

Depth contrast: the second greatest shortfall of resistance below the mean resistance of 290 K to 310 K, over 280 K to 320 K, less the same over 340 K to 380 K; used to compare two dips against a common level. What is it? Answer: 13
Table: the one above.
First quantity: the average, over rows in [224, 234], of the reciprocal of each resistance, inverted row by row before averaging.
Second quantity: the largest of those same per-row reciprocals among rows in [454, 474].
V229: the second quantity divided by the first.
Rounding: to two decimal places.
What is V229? 1.00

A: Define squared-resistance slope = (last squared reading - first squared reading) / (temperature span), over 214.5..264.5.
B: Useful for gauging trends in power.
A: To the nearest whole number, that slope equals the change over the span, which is 19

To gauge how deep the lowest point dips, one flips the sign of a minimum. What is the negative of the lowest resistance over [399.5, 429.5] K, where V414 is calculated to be -148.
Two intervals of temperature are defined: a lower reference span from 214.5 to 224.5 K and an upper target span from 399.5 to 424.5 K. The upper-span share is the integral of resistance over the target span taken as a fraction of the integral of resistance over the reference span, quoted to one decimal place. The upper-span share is 2.6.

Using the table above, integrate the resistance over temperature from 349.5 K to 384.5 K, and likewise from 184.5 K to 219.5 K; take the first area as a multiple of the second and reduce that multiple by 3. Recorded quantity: -1.98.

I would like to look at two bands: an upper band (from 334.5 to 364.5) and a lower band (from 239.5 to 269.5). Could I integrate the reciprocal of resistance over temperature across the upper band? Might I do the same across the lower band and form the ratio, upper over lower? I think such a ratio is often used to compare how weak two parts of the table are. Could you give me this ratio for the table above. 0.99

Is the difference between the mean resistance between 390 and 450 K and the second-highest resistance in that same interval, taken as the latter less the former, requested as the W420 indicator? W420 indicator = 2.0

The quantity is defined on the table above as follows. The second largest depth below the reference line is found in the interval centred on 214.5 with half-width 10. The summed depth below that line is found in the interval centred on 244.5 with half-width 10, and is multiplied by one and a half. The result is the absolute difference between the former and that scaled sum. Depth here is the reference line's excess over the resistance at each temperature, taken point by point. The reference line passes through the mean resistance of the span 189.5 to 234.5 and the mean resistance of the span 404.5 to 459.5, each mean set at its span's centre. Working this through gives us 20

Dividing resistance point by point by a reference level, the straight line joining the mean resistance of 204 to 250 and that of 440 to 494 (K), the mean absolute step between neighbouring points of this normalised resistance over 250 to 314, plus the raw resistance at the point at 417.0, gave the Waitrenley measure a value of 149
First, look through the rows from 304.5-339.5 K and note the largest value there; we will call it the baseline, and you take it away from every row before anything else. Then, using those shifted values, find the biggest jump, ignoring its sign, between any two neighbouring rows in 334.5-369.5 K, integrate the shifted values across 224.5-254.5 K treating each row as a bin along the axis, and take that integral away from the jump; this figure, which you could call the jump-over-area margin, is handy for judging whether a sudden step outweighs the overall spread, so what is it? 64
